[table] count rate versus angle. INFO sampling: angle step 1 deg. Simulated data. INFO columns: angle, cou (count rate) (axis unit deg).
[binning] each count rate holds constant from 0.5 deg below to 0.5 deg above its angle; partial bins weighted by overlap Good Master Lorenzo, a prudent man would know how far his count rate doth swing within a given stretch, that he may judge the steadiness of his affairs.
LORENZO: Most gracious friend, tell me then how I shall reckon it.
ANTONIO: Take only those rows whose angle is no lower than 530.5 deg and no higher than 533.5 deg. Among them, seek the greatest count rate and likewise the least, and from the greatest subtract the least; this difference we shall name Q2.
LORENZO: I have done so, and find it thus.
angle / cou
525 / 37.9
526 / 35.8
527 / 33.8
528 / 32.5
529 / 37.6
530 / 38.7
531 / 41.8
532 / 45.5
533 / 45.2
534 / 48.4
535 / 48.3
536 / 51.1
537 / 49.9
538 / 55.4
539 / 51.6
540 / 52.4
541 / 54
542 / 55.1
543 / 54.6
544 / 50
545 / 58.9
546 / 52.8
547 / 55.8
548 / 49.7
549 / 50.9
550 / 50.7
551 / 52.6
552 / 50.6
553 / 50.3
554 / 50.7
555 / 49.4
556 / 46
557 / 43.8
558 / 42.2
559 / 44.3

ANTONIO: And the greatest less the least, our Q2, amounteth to 3.7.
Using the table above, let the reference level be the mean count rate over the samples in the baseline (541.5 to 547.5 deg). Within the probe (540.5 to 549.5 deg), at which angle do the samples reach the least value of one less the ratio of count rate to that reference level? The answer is 545 deg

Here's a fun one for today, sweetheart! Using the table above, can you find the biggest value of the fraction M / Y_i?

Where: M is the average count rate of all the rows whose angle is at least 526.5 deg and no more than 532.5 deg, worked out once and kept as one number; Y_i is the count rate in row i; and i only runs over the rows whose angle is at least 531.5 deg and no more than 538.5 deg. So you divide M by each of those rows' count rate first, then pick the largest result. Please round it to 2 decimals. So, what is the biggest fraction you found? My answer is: 0.85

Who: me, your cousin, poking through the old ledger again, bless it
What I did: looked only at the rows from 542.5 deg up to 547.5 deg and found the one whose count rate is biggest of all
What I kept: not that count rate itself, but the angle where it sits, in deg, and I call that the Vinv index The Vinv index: 545 deg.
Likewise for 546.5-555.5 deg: 547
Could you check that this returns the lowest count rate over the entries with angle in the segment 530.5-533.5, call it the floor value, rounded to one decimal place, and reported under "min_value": 41.8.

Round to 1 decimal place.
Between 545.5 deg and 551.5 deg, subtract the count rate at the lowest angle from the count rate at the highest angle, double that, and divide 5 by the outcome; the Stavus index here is -12.5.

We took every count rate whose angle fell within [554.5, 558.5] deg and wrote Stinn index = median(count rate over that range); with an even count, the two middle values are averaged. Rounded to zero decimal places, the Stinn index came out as 45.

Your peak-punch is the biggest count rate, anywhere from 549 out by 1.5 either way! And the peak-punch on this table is 50.9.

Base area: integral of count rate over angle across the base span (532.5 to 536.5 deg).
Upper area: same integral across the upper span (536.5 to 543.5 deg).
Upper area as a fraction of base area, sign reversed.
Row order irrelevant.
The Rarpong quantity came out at -1.9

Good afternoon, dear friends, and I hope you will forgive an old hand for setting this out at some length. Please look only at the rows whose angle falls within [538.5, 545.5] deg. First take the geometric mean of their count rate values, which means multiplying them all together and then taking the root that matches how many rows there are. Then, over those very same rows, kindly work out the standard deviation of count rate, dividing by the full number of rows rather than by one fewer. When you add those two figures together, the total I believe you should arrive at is 56.4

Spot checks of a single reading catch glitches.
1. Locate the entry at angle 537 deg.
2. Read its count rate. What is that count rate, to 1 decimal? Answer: 49.9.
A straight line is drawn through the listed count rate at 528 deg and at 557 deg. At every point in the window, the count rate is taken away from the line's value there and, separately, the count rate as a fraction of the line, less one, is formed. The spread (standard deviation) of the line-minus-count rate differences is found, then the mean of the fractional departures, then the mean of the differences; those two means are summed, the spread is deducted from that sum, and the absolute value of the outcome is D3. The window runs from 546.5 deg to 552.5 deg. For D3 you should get 13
